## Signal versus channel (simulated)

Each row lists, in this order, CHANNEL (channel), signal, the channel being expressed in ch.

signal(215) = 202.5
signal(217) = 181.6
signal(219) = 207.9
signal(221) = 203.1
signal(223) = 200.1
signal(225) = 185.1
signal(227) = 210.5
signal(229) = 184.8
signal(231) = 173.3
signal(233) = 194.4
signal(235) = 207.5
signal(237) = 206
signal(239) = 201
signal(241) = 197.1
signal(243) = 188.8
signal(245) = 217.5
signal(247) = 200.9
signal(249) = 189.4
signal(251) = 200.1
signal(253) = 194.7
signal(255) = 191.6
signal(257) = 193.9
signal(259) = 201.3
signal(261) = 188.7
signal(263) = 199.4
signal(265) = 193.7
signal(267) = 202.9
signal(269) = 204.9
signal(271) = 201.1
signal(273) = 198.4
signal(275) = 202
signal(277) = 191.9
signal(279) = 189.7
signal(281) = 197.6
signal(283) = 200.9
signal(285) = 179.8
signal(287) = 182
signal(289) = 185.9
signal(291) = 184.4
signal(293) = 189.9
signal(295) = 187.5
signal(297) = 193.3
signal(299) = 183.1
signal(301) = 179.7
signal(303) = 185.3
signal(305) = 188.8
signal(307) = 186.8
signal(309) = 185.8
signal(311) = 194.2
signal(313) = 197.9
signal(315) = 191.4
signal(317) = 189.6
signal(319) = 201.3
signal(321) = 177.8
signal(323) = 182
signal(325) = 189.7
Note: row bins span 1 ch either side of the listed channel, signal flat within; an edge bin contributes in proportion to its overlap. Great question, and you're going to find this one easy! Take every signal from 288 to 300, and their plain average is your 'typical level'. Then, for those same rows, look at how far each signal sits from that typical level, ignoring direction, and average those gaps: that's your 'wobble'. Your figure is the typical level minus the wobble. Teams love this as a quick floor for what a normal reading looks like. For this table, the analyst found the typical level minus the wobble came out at 184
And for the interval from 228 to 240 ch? 184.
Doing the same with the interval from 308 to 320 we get 189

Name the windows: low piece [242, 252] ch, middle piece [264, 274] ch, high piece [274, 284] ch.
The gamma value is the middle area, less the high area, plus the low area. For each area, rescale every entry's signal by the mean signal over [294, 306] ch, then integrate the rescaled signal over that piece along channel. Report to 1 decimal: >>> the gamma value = 10.9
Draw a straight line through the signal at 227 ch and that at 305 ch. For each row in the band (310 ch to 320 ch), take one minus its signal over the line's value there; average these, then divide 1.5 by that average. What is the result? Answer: -31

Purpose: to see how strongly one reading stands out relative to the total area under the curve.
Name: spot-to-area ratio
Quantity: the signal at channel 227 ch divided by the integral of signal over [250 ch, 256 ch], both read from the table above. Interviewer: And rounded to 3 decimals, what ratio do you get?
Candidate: 0.179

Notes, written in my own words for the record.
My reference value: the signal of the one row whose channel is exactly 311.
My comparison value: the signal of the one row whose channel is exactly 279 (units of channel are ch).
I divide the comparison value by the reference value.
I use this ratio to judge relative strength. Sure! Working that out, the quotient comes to 0.98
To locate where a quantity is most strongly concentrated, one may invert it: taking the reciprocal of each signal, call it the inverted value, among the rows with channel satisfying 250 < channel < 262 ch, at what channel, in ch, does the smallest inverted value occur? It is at 259 ch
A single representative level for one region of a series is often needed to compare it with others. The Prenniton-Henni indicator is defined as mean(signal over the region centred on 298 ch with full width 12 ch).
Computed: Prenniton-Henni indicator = 186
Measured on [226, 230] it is 198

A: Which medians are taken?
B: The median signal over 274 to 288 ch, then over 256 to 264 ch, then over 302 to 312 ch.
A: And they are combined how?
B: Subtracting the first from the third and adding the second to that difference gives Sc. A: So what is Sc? 192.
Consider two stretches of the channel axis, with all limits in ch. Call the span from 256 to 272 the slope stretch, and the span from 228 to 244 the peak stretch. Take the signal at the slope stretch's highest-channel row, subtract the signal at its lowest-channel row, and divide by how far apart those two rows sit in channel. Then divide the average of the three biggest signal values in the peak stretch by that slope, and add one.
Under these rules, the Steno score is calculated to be 399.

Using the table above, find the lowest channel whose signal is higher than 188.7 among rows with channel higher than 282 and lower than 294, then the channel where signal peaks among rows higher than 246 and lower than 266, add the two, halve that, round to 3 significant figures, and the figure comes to 271 ch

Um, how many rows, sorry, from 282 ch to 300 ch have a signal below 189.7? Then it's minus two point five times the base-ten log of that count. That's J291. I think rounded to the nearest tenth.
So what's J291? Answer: -1.9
